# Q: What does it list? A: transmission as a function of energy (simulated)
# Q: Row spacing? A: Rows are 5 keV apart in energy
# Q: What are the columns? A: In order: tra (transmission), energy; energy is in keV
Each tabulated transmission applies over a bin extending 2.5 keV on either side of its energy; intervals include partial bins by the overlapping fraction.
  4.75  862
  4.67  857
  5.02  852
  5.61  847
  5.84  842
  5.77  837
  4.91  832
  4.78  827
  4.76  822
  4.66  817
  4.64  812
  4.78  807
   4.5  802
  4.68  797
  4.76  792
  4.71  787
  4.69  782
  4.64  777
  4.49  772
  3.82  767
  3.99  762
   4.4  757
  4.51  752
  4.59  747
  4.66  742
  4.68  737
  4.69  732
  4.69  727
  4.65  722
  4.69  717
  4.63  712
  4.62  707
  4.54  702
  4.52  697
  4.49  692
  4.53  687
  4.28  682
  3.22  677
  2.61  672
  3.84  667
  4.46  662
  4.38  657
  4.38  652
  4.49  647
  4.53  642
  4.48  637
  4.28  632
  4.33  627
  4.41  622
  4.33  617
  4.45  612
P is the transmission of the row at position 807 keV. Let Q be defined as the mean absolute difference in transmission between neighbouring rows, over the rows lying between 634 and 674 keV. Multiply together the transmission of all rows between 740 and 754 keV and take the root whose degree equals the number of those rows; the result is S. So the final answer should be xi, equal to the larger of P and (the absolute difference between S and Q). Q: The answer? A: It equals 4.78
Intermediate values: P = 4.78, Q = 0.30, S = 4.59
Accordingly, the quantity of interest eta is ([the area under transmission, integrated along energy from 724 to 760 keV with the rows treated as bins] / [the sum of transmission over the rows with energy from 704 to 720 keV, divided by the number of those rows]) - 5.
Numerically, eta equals 31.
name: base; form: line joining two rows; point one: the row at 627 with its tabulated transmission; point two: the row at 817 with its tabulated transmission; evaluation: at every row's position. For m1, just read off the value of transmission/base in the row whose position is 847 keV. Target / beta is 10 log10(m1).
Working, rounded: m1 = 1.191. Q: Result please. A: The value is 0.76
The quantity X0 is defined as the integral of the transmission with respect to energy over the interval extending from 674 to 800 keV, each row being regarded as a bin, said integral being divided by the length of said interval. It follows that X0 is 4.48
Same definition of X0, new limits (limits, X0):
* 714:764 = 4.56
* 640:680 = 3.99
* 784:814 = 4.68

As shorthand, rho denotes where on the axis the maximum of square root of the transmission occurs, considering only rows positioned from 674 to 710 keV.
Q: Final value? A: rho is 707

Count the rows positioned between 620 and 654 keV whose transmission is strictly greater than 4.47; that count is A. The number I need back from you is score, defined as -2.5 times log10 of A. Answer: -1.2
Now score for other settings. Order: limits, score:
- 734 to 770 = -1.5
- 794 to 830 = -2.1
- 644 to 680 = 0.0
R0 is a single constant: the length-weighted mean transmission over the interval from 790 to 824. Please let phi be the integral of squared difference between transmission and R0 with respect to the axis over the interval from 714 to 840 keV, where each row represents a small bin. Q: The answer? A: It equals 14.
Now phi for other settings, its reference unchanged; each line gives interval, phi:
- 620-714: 40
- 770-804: 0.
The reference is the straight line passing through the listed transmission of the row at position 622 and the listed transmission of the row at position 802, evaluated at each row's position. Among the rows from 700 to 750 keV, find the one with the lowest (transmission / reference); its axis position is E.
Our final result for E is 702 keV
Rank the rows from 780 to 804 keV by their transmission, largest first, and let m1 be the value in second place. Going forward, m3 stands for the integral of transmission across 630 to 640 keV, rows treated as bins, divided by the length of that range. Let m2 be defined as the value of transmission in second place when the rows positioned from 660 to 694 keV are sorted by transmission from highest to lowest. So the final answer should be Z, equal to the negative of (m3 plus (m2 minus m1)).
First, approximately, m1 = 4.71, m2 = 4.49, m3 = 4.39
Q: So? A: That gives -4.2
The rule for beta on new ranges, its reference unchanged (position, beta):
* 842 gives 0.94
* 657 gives 0.00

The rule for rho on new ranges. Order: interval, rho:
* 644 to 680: 647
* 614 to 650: 642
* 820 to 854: 842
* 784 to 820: 807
